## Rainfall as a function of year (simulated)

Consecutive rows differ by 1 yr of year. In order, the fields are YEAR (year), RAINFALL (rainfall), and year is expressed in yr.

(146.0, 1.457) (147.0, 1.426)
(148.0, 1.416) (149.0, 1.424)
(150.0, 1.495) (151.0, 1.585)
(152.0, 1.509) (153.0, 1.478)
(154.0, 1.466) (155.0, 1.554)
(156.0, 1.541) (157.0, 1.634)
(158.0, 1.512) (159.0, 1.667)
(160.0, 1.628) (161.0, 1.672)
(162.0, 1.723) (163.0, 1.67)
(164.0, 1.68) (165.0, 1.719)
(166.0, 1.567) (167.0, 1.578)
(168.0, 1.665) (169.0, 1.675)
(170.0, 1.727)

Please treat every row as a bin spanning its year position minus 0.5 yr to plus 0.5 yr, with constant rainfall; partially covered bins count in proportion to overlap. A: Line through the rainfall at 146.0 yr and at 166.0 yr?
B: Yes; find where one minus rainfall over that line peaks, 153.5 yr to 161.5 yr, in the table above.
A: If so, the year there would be 154.0 yr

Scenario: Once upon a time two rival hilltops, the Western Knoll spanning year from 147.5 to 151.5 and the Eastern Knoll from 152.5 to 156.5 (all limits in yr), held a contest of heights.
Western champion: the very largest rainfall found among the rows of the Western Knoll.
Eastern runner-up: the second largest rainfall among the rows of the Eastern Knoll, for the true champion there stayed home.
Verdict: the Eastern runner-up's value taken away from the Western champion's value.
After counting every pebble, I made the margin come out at 0.04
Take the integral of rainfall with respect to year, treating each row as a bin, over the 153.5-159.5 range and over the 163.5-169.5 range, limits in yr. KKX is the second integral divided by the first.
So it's 1.1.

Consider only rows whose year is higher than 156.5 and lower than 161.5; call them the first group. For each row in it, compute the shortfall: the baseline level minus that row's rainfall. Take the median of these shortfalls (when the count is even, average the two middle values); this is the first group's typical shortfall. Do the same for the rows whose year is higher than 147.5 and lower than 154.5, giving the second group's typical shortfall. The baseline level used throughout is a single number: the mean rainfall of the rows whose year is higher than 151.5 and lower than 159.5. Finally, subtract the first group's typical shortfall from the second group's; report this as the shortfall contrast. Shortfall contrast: 0.156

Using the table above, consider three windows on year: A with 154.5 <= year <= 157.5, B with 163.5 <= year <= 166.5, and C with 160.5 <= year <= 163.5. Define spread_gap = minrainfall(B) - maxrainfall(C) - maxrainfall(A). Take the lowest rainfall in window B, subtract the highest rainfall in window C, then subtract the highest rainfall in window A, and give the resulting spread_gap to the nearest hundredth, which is -1.79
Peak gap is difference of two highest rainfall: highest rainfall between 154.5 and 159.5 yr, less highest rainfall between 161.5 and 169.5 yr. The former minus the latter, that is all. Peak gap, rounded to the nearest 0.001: -0.056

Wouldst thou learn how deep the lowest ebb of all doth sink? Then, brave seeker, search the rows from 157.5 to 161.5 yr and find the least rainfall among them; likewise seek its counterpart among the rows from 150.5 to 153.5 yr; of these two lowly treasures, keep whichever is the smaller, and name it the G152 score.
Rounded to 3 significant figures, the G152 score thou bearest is 1.48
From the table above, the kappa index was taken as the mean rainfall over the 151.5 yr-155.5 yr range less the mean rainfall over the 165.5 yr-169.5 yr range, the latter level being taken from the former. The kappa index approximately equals -0.12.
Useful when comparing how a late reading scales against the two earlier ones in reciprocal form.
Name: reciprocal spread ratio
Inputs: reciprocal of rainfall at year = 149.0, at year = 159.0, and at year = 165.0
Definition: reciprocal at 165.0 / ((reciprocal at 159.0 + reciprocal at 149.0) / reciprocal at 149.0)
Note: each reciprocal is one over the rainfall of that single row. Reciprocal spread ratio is 0.314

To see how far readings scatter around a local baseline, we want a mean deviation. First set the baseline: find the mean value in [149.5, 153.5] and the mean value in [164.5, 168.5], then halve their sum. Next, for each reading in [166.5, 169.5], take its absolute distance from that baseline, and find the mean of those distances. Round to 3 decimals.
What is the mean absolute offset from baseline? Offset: 0.065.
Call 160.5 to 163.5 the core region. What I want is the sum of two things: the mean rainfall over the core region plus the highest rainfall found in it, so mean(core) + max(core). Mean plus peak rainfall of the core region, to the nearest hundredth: 3.41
